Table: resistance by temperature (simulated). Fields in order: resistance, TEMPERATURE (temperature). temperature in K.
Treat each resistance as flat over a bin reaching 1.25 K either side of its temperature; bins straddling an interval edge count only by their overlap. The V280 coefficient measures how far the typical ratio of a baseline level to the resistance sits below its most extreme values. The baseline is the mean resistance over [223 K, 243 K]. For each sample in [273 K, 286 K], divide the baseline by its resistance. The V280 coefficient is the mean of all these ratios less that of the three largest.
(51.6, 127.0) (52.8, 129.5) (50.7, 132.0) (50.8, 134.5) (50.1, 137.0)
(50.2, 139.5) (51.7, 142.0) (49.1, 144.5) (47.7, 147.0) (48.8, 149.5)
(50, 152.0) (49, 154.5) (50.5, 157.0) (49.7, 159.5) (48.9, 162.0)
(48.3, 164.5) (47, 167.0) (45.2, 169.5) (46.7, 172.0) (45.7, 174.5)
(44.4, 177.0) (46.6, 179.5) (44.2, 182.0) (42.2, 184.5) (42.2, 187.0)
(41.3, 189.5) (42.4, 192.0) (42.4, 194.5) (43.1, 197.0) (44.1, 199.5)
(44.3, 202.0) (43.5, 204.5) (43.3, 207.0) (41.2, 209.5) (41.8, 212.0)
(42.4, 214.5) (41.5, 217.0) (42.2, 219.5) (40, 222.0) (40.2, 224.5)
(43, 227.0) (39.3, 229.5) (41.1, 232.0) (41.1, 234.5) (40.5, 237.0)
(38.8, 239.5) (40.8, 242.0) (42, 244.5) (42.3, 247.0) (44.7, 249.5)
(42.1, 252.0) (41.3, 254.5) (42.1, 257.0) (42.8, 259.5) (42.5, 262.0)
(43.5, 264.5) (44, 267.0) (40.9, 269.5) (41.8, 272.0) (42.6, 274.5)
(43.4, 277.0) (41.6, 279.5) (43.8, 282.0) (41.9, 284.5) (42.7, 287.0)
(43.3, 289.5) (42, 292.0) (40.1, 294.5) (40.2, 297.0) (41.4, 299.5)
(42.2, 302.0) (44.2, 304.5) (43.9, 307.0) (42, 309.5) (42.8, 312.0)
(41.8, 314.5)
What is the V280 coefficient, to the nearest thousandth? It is -0.014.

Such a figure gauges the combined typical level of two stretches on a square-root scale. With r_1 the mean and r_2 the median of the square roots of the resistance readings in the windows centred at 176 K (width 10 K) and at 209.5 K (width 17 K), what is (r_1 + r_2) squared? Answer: 176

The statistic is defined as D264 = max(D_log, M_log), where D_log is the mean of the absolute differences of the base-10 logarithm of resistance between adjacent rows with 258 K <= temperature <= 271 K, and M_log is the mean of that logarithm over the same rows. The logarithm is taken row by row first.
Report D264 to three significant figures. 1.63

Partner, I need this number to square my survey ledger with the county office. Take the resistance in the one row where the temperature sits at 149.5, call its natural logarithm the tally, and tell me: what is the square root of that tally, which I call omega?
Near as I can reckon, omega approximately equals 1.97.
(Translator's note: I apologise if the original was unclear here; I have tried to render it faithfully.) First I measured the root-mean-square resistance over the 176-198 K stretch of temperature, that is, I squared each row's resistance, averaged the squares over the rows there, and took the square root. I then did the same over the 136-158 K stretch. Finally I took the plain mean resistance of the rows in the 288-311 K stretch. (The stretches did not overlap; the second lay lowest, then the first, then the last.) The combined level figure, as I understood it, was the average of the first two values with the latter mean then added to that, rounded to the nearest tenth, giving 88.6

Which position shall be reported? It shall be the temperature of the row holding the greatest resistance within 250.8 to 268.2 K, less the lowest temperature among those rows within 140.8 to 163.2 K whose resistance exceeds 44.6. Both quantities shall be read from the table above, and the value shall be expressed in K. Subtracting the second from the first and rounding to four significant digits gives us 125.0 K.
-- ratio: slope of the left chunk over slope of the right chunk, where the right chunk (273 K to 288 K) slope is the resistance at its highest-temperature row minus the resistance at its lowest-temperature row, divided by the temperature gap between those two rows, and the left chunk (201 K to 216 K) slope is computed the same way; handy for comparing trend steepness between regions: -19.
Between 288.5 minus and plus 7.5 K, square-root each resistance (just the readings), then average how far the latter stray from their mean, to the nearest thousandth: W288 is 0.074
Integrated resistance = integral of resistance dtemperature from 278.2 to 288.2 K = 425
